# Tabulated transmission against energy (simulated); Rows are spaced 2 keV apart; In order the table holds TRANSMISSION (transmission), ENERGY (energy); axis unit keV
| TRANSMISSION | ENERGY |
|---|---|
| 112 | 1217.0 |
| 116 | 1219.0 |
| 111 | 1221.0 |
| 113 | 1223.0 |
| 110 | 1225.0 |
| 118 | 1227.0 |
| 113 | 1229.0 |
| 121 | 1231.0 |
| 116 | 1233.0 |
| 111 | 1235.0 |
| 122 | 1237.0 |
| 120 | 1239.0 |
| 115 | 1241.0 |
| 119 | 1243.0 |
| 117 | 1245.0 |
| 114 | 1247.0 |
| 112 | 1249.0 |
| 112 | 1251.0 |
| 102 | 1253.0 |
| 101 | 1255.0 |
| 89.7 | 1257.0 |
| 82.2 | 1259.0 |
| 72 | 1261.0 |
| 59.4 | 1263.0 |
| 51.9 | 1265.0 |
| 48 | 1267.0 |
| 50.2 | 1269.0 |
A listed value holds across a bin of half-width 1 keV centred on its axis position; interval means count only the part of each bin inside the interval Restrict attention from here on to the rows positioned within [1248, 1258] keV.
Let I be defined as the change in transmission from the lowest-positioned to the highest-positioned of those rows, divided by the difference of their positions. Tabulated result -2.8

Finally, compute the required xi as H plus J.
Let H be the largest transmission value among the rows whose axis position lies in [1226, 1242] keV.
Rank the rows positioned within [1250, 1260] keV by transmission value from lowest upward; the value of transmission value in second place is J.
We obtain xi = 212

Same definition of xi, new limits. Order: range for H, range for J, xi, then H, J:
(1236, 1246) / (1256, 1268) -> 174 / 122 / 51.9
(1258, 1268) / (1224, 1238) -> 193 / 82.2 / 111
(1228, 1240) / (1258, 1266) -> 181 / 122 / 59.4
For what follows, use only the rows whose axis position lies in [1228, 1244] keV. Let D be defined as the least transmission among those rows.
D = 111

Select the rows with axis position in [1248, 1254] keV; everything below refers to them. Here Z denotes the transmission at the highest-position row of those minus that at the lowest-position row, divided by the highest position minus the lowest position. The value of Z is -2.5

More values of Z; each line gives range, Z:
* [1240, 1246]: 0.5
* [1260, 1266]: -5.0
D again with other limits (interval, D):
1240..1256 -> 101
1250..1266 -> 51.9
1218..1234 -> 110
